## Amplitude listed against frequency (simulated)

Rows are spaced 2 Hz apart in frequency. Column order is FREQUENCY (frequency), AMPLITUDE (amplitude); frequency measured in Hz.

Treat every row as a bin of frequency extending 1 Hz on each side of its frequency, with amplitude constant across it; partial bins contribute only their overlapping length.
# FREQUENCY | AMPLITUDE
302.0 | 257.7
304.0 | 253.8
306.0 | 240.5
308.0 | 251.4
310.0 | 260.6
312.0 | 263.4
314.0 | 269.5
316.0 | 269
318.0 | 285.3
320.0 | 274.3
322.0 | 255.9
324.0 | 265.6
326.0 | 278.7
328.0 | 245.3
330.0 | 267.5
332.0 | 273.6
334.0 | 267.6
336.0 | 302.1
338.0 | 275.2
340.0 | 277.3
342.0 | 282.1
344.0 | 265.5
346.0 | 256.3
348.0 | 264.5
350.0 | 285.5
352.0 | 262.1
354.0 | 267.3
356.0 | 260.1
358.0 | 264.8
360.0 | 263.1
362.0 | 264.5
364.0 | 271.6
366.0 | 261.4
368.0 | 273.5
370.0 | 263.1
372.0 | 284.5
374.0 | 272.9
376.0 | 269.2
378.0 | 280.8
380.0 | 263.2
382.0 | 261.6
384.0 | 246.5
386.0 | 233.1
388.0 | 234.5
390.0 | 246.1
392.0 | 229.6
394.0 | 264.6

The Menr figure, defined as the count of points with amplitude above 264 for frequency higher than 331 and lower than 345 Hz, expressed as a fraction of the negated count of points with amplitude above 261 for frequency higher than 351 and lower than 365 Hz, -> -1.2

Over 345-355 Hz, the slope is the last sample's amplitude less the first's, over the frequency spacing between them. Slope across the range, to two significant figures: 1.4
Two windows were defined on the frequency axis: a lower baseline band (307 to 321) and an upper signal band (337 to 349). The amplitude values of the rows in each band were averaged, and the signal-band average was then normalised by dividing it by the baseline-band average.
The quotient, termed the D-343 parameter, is 1.01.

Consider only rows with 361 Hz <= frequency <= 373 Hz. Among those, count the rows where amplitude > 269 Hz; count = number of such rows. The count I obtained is 3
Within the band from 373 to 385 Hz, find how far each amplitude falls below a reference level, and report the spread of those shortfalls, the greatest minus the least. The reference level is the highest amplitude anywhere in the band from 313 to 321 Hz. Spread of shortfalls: 34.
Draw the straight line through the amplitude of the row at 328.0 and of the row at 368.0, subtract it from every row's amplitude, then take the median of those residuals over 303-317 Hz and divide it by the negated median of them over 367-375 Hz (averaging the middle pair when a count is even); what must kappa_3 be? 12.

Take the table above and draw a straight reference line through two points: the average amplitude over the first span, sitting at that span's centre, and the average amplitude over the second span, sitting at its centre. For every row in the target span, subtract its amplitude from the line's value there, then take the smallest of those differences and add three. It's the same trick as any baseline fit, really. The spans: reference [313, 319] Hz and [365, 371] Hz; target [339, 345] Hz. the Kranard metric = -8.8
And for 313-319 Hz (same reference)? -8.0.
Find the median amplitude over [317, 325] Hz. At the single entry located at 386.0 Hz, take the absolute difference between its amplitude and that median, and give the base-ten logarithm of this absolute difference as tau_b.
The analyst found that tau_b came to 1.6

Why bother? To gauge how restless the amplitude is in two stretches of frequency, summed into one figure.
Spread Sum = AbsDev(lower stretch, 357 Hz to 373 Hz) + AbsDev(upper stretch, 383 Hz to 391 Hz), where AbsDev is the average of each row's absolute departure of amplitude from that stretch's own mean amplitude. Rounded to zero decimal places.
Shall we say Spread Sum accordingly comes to 12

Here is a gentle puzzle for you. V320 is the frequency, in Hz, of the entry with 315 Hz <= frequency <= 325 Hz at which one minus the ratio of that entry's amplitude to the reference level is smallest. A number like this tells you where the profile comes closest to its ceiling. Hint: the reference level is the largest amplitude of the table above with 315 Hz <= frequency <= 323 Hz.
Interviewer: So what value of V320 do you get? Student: 318.0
